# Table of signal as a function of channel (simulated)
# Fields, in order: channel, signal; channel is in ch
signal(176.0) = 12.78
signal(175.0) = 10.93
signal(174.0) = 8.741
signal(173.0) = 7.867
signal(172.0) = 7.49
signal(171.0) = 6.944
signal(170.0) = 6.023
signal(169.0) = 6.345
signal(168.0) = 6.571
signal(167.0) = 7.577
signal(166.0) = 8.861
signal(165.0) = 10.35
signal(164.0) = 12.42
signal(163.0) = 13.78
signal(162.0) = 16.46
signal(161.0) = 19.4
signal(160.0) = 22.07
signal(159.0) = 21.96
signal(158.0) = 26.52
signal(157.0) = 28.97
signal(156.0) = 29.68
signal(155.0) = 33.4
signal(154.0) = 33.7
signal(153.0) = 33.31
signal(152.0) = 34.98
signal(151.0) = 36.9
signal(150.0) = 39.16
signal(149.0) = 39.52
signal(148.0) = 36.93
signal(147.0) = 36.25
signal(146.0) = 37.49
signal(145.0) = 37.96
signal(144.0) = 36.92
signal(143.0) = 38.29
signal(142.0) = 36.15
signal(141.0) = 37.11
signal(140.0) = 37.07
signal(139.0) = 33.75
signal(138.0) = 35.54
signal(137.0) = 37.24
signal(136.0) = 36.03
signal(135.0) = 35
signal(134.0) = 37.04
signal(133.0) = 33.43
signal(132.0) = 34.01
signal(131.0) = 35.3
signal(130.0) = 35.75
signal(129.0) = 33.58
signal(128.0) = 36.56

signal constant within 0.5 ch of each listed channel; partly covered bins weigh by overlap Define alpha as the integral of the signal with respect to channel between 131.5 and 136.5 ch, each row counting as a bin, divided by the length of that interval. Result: 35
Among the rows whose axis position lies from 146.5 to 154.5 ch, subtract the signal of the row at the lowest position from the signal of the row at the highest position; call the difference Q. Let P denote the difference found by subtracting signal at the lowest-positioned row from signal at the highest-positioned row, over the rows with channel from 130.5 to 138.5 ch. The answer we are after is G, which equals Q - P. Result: -3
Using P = 0.2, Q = -3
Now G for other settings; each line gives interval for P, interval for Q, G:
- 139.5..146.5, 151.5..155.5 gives -2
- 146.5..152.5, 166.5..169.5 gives 0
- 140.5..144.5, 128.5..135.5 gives 2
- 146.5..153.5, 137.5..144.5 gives 4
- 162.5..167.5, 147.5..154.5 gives 3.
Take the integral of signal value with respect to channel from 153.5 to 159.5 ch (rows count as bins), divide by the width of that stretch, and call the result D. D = 29.0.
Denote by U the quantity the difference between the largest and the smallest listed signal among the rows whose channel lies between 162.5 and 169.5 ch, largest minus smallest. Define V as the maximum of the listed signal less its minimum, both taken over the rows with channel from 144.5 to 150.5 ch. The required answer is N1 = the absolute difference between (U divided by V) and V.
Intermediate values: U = 7.4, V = 3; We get 1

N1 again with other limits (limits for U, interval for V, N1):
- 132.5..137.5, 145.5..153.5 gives 6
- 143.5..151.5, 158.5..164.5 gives 9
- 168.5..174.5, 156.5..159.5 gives 7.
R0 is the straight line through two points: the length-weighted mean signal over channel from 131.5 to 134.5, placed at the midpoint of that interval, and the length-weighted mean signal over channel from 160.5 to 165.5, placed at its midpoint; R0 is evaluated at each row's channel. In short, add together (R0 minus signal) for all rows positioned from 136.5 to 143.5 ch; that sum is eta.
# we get -45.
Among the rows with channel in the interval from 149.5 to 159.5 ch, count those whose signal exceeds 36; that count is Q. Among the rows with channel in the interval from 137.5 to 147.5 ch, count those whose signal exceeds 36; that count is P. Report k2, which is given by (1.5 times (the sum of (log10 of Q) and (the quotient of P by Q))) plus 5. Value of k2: 11.5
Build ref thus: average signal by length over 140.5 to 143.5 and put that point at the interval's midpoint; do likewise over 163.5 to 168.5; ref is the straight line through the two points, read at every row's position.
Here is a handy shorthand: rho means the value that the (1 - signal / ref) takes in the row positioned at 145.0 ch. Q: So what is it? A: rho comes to -0.1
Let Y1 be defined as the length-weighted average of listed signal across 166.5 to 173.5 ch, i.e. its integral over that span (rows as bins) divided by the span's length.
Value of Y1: 7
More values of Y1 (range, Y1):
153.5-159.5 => 29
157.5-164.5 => 19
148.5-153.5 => 37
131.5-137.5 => 35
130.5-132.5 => 35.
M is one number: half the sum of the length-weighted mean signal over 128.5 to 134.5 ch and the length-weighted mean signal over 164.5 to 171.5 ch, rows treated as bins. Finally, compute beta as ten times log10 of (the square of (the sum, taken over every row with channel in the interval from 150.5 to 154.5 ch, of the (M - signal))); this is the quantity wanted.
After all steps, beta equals 34.7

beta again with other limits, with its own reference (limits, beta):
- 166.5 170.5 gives 35.3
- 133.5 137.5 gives 35.6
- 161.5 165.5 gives 30.0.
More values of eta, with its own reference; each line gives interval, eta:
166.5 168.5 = 9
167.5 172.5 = 15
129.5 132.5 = 3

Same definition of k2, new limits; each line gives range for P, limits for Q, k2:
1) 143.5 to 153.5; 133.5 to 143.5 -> 8.0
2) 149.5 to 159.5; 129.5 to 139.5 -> 6.7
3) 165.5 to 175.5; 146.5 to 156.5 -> 6.0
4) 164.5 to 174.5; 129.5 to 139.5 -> 5.7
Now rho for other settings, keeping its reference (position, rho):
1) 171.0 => -1.1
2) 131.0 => 0.3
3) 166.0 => 0.0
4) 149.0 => -0.4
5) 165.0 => 0.0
